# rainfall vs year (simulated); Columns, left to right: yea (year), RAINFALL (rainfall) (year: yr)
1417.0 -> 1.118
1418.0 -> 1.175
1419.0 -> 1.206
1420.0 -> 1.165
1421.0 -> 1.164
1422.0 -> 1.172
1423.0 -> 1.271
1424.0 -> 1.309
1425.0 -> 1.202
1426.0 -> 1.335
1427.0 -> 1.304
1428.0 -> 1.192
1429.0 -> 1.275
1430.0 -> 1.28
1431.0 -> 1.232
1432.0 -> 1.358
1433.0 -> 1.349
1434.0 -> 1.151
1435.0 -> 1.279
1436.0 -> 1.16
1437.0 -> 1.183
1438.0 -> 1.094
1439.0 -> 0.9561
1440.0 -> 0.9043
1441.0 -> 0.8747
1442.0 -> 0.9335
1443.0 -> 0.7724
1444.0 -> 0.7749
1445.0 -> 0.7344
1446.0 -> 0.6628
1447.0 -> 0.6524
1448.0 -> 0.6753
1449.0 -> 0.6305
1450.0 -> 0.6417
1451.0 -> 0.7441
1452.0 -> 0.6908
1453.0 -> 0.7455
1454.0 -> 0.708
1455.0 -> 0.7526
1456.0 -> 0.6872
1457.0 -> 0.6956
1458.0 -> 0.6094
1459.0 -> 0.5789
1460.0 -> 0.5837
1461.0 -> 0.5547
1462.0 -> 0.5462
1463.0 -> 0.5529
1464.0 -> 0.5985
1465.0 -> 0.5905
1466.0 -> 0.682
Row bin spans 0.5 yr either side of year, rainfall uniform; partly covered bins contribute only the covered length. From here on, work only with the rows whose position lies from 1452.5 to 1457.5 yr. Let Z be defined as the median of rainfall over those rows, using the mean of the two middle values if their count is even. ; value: 0.7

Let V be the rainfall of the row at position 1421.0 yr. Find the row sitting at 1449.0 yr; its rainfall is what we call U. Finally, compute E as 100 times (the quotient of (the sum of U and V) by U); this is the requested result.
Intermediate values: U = 0.6305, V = 1.164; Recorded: 285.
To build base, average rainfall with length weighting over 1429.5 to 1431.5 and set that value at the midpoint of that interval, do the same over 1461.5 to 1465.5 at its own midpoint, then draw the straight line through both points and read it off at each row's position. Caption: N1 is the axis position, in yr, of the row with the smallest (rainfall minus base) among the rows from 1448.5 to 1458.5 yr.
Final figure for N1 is 1449.0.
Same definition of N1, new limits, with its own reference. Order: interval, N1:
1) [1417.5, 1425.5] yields 1418.0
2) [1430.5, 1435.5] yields 1434.0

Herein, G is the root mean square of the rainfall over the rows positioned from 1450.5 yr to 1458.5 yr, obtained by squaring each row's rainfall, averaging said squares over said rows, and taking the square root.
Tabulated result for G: 0.7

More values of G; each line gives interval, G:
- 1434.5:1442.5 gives 1.1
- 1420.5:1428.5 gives 1.2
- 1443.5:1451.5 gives 0.7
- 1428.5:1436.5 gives 1.3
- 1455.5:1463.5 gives 0.6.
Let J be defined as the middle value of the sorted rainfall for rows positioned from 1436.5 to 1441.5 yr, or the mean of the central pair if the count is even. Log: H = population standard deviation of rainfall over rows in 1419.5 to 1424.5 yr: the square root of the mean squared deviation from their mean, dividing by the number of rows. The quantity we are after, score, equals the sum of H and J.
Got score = 1.02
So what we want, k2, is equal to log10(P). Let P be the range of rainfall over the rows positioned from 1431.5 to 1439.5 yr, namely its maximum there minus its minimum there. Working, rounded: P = 0.40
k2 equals -0.4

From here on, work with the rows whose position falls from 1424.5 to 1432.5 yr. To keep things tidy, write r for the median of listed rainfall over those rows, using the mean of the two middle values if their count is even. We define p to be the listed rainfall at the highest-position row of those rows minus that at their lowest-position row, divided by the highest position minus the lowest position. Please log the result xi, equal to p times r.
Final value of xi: 0.03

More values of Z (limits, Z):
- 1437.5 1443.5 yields 0.9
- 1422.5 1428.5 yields 1.3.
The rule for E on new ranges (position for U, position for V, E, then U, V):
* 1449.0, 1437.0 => 288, 0.6305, 1.183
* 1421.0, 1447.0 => 156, 1.164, 0.6524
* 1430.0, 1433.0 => 205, 1.28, 1.349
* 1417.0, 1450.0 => 157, 1.118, 0.6417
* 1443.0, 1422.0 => 252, 0.7724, 1.172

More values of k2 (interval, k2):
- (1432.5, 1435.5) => -0.7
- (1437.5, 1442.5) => -0.7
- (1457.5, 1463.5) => -1.2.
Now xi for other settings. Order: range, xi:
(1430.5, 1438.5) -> -0.02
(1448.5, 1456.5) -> 0.01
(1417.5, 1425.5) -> 0.00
